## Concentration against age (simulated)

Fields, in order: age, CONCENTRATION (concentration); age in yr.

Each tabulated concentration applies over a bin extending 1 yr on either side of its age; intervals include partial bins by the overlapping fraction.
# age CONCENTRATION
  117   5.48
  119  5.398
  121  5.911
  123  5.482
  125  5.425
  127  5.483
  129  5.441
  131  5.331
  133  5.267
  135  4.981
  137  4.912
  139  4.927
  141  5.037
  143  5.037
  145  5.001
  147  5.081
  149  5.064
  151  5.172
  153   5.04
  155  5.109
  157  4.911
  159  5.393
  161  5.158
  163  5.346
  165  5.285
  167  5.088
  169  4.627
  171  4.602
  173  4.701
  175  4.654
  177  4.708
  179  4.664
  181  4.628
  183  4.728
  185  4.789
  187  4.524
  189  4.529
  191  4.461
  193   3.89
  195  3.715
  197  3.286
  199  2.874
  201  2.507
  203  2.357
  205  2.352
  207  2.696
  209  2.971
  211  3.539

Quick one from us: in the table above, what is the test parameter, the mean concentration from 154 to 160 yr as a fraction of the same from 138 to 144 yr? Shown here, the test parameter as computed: 1.0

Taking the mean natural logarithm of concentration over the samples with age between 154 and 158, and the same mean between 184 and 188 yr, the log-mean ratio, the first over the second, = 1.05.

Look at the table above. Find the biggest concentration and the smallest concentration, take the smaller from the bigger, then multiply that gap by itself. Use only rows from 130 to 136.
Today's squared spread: 0.12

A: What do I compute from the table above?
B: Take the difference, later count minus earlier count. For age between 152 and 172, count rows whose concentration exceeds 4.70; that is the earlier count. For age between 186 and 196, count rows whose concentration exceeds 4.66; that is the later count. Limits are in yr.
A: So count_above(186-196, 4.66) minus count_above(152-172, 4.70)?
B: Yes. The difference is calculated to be -8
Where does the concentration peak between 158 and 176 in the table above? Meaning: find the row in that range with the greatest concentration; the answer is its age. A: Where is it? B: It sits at 159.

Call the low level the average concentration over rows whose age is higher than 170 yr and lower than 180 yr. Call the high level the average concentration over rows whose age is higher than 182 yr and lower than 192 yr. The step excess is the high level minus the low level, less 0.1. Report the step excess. -0.16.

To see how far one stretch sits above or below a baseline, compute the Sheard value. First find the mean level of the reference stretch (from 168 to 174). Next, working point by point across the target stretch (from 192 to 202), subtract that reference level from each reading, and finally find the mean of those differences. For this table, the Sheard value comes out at -1.4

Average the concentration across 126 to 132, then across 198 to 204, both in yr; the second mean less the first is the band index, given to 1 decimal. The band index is -2.8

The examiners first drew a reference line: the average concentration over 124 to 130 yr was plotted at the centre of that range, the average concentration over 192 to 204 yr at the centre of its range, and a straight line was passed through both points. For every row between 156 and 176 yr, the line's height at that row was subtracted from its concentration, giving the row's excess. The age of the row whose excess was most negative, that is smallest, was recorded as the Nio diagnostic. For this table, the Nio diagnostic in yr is 157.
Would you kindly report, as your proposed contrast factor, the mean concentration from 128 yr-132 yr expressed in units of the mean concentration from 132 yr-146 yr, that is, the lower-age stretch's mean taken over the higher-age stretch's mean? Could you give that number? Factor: 1.07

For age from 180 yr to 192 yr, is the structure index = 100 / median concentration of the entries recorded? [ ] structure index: 21.8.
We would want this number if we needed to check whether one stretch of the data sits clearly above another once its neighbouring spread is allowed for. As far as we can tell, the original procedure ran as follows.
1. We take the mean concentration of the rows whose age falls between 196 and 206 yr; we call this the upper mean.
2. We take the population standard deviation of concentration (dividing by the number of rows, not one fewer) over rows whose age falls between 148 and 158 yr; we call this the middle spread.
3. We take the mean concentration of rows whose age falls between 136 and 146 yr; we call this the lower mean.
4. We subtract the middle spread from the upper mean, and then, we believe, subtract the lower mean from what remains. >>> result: -2.4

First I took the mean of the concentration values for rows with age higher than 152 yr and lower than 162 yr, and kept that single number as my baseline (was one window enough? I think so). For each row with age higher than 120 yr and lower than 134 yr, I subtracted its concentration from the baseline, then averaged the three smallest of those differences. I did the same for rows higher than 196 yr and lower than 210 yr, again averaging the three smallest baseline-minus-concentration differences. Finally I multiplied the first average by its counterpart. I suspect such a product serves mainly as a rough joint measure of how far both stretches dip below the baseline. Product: -1.05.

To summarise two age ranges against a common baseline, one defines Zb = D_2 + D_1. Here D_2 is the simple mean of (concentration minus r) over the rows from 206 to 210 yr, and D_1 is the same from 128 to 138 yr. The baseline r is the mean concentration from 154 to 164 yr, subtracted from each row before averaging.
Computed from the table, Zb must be -2.3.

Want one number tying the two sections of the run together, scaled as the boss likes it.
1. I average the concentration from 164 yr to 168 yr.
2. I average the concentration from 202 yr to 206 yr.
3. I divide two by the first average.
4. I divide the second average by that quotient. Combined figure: 6.1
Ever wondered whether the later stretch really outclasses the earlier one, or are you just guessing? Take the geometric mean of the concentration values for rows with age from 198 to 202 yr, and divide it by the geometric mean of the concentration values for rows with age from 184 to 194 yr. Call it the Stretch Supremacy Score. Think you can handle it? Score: 0.606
